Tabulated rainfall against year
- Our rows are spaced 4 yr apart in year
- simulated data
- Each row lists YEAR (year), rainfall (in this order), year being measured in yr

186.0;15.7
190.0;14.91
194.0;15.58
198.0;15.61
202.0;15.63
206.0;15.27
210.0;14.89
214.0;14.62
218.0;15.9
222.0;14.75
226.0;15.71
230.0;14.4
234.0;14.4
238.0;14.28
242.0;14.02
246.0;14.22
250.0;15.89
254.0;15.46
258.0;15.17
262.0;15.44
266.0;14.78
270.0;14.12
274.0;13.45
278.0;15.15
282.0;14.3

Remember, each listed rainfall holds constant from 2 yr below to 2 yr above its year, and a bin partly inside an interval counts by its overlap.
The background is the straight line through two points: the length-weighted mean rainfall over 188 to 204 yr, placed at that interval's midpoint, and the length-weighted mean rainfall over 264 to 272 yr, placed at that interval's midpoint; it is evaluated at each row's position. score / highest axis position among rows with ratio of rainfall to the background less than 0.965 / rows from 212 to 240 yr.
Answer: 238.0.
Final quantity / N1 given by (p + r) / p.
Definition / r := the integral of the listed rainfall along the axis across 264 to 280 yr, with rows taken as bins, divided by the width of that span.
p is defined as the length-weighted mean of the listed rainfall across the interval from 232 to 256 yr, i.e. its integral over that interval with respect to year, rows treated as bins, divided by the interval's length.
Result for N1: 1.977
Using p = 14.7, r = 14.4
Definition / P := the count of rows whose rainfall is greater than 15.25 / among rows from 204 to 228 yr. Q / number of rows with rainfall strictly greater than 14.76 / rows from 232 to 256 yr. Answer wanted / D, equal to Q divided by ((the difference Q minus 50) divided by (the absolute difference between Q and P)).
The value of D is -0.04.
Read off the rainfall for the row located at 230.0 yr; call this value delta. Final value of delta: 14.4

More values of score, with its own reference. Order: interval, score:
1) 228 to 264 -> 246.0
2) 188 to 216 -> 214.0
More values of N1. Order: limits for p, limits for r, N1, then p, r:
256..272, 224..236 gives 1.997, 14.9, 14.8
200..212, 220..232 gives 1.980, 15.3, 15.0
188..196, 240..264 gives 1.986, 15.2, 15.0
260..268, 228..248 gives 1.944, 15.1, 14.3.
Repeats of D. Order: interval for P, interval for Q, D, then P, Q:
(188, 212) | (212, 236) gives -0.08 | 4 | 2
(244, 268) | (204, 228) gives -0.09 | 3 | 4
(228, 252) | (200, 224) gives -0.26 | 1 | 4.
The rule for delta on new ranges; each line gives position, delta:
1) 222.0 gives 14.75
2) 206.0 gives 15.27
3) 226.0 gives 15.71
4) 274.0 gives 13.45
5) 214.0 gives 14.62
